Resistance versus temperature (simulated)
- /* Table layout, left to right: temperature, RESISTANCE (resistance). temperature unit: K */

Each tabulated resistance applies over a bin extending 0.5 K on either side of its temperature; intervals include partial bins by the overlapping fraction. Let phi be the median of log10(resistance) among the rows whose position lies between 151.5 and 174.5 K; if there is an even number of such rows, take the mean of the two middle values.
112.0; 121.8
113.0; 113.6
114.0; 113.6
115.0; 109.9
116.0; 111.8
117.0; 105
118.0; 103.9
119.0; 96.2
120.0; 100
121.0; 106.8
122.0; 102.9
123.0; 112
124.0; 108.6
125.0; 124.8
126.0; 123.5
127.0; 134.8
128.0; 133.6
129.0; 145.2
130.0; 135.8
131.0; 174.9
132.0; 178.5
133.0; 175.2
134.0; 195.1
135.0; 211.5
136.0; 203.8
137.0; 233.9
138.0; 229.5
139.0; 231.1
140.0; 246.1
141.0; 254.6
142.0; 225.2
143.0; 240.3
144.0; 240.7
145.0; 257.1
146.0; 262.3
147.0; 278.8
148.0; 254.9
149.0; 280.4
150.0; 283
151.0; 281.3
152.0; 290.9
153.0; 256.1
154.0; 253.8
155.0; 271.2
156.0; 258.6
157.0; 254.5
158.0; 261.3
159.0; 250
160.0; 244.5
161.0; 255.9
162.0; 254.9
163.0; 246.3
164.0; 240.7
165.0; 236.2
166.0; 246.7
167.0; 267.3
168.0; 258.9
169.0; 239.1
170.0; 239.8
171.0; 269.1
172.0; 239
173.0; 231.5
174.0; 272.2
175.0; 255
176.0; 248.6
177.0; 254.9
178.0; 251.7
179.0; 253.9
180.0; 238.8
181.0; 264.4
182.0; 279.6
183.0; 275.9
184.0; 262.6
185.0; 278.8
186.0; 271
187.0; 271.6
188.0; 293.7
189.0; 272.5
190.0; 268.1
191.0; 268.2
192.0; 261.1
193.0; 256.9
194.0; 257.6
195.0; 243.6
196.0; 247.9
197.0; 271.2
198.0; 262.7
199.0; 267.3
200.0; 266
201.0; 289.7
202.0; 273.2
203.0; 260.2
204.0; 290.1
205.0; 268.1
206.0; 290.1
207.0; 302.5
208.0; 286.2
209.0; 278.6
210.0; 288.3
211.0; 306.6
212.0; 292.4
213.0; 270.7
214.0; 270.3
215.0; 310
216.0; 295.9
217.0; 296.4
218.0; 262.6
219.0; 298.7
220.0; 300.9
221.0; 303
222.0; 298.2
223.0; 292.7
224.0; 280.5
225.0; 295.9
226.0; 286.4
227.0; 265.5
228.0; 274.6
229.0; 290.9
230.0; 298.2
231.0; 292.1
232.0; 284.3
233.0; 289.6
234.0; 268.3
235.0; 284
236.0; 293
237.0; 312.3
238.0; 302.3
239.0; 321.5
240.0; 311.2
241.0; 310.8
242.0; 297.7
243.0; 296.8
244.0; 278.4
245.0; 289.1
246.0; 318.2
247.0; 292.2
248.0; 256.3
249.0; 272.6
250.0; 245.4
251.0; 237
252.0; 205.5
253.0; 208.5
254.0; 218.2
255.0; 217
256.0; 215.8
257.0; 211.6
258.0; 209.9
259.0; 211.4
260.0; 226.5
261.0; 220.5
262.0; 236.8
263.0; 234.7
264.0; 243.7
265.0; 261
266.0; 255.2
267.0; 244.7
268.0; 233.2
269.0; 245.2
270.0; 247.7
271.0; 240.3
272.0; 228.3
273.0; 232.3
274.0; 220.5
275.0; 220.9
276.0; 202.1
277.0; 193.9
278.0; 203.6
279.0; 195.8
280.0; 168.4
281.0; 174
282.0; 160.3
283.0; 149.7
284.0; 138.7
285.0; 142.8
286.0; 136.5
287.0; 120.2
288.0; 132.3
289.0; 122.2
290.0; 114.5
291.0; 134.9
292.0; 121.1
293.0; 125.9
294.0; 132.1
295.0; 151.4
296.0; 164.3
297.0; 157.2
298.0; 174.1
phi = 2.41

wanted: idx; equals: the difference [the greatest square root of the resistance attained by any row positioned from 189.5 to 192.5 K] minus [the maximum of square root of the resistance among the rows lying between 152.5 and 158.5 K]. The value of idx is 0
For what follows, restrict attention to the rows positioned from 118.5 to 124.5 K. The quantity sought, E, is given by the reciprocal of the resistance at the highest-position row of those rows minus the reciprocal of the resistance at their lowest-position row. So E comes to -0.0012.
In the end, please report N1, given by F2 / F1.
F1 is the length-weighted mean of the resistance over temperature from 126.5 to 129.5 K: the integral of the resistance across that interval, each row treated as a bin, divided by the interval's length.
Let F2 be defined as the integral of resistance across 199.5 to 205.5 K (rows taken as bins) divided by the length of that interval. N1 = 1.99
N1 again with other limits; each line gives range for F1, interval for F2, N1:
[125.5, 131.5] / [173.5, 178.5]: 1.82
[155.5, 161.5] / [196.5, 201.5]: 1.07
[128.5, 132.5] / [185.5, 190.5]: 1.74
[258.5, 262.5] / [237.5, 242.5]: 1.38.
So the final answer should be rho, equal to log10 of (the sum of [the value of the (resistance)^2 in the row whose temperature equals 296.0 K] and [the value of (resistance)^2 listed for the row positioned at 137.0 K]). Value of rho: 4.91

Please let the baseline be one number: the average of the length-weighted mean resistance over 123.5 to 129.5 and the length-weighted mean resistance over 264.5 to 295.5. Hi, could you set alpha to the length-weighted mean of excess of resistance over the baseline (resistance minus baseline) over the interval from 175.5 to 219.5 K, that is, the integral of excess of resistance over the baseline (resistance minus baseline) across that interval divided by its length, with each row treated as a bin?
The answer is 118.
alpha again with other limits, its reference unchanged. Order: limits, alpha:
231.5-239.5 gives 139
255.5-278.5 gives 72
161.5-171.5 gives 95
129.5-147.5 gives 65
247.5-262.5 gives 71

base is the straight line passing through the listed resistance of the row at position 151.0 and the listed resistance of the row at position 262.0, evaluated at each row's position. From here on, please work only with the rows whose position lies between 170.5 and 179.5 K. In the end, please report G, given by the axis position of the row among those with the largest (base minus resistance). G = 173.0 K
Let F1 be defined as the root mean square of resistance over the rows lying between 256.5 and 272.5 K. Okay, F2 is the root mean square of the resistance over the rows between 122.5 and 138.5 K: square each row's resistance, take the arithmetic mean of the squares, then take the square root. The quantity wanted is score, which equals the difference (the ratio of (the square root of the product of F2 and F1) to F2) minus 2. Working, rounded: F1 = 235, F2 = 169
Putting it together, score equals -0.82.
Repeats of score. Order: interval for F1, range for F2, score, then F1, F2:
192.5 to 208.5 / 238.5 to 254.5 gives -1.01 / 271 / 275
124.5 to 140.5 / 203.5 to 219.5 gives -1.20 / 185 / 288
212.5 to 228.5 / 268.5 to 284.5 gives -0.81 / 288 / 204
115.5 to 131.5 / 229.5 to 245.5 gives -1.36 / 122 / 296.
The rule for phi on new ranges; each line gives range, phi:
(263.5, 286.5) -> 2.34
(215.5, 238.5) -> 2.47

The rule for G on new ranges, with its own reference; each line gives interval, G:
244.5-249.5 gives 248.0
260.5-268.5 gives 261.0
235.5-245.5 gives 244.0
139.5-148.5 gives 142.0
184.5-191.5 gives 190.0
